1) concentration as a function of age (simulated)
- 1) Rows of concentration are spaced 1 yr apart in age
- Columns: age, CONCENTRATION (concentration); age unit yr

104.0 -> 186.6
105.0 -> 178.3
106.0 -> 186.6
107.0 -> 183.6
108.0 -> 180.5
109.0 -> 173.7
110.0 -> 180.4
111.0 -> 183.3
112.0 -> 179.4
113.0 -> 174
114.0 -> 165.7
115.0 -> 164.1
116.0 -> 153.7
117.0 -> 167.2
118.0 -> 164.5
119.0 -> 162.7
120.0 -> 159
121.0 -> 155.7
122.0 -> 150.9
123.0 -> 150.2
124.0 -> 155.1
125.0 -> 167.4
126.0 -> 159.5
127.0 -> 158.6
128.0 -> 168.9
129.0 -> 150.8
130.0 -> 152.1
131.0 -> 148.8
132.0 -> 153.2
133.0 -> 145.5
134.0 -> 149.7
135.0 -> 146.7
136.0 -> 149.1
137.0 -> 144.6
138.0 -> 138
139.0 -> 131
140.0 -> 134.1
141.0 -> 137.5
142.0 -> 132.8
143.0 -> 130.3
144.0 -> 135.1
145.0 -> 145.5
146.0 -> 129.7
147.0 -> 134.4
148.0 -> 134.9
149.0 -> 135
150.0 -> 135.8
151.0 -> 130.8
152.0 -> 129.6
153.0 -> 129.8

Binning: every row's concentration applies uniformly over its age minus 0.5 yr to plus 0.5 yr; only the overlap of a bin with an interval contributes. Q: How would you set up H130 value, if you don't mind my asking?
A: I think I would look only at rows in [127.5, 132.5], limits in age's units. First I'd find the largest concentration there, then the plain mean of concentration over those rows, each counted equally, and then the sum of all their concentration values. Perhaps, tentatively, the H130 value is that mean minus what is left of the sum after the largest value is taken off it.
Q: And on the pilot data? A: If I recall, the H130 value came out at -450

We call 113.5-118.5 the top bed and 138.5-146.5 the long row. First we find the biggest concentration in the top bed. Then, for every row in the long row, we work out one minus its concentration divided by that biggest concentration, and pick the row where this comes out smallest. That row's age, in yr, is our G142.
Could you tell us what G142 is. 145.0 yr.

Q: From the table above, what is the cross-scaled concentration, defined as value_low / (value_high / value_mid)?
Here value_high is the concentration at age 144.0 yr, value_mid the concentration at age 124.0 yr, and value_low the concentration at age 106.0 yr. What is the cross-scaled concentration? 214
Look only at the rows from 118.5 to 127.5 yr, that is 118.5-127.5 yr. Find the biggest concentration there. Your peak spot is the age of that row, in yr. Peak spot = 125.0 yr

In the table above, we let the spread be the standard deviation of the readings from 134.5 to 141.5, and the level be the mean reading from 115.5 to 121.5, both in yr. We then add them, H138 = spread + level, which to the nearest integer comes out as 167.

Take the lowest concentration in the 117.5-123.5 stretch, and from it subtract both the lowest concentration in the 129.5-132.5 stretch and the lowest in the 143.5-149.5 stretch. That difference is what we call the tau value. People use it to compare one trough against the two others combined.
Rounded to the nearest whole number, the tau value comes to -128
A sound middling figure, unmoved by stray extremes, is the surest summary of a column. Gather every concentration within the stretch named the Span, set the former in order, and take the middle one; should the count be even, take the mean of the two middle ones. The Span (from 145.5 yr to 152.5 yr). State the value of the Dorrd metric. 134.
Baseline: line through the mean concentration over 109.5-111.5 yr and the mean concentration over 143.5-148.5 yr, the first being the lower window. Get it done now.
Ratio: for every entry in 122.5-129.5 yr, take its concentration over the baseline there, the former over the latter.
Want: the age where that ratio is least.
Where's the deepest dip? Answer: 123.0 yr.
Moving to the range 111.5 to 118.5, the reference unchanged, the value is 116.0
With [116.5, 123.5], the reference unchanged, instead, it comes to 122.0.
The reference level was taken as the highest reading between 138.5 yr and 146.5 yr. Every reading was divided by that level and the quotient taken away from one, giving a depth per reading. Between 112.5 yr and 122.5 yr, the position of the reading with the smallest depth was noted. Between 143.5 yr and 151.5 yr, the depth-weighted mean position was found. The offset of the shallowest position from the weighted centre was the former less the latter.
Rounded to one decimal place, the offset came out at -34.9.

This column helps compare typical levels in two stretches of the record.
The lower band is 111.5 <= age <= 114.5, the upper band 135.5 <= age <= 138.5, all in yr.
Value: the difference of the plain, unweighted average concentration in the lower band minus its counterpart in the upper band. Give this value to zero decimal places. 29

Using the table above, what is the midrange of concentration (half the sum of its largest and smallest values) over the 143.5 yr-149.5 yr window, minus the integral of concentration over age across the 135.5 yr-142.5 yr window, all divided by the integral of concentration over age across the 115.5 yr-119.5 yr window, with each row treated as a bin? -1.3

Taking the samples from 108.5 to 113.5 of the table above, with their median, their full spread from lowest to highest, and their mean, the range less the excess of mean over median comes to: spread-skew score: 11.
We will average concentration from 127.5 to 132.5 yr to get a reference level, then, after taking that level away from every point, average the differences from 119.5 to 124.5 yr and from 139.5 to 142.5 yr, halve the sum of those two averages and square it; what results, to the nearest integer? 105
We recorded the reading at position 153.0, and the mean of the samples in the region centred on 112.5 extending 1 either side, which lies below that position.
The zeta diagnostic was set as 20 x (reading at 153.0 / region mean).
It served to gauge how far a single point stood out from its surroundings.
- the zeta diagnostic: 15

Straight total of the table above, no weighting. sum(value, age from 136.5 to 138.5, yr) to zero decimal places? 283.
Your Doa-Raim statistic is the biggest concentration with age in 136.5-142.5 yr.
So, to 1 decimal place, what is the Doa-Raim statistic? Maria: 144.6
